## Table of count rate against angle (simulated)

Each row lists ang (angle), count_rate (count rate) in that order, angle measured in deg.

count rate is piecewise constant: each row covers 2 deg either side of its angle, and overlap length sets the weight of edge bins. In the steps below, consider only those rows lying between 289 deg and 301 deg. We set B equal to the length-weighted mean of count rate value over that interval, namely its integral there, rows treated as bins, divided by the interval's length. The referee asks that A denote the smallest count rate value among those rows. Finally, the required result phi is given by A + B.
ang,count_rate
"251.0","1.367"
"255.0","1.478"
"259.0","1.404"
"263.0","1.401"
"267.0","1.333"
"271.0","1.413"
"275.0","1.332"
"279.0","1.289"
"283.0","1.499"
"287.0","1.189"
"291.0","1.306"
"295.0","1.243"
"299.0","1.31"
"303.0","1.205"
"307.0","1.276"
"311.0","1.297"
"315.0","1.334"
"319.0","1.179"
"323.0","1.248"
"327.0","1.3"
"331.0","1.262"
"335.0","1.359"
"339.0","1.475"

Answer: 2.53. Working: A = 1.243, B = 1.29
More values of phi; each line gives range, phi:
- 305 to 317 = 2.58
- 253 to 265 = 2.83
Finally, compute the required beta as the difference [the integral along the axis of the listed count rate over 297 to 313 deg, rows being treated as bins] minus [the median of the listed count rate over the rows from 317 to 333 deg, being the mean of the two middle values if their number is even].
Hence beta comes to 19.1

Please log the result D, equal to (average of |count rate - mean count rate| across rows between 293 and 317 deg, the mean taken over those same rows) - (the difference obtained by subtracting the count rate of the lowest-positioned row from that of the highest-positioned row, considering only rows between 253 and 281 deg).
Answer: 0.23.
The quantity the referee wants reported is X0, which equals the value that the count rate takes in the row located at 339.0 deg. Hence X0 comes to 1.475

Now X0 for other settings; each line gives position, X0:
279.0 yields 1.289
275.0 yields 1.332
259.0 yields 1.404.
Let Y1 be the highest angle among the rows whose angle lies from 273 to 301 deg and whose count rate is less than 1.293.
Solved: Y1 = 295.0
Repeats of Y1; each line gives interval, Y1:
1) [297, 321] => 319.0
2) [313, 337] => 331.0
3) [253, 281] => 279.0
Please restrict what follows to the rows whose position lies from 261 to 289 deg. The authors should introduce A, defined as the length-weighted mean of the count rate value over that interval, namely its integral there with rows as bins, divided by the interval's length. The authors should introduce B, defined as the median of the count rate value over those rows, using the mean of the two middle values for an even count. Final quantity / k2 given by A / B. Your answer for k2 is 1.01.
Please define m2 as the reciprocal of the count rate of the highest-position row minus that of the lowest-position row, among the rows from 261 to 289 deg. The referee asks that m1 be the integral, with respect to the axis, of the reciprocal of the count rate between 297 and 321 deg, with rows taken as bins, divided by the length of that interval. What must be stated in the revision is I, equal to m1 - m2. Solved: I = 0.664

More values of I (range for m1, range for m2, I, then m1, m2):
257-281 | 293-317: 0.790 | 0.735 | -0.05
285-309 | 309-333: 0.777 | 0.798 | 0.02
